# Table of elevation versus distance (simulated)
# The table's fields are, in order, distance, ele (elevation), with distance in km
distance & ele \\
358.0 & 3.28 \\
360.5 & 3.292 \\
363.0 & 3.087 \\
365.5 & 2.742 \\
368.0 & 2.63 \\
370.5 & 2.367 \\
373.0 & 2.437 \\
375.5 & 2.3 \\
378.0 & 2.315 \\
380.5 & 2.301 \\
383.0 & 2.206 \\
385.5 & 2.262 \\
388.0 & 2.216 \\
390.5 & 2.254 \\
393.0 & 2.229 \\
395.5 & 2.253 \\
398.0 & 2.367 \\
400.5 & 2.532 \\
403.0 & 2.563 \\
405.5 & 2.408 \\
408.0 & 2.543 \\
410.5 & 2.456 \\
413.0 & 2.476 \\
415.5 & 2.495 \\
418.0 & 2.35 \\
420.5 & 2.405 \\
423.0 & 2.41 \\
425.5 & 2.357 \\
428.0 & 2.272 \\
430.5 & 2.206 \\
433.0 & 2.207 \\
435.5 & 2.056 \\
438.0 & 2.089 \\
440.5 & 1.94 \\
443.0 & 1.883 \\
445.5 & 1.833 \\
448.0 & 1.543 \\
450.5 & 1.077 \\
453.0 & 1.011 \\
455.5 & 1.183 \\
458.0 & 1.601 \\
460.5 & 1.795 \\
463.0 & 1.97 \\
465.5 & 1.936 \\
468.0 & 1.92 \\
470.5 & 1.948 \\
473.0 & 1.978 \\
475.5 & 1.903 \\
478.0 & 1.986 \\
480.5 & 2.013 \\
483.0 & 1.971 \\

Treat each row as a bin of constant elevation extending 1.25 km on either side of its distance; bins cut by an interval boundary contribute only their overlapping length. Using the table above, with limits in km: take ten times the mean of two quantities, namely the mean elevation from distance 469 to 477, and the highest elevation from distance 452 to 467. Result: 19.6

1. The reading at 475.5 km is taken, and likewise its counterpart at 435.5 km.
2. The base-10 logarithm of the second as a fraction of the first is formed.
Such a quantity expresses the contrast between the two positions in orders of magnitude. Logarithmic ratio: 0.03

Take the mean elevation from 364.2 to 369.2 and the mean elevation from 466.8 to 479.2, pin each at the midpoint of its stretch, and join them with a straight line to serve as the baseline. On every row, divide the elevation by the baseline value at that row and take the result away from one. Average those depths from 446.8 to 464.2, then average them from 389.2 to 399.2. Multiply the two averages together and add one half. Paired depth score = 0.526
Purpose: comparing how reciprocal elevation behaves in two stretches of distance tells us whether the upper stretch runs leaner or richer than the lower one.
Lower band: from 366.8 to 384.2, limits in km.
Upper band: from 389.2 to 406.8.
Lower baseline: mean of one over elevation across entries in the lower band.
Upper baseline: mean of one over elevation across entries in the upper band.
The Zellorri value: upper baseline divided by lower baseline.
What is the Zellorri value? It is 1.00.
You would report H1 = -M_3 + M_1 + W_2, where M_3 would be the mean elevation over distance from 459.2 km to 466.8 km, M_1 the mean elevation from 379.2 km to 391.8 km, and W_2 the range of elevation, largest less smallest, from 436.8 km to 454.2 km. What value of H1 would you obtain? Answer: 1.4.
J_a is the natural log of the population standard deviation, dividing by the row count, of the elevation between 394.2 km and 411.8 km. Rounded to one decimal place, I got -2.3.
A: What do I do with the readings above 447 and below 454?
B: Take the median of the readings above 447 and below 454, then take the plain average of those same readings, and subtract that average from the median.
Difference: -0.13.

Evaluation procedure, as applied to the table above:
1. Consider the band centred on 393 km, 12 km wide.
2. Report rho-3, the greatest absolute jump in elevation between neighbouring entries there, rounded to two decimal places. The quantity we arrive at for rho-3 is 0.11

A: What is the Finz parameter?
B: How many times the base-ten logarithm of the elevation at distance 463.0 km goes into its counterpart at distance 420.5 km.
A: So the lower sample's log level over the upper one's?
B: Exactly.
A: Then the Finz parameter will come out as 1.29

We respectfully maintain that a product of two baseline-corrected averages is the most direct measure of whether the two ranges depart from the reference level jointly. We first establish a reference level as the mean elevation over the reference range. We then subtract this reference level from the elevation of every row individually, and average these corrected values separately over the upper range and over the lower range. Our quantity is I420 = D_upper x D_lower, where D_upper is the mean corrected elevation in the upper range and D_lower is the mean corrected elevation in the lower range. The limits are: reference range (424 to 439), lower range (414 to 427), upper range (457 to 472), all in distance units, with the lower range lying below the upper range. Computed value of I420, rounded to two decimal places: -0.07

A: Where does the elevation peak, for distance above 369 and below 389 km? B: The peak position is 373.0 km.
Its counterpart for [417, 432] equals 423.0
